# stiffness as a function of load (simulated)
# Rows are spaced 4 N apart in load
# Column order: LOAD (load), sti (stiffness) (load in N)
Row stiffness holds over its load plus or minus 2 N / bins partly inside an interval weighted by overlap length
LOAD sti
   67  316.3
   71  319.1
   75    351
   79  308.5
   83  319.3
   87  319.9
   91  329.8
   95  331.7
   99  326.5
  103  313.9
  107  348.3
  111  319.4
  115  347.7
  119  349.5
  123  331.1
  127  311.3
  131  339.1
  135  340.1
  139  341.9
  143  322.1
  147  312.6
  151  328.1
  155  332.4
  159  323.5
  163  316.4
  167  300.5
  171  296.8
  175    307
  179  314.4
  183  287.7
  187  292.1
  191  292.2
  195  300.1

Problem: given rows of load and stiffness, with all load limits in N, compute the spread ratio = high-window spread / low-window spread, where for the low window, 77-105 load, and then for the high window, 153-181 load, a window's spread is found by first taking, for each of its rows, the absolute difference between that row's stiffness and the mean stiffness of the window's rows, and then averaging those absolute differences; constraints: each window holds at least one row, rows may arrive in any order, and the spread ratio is 1.5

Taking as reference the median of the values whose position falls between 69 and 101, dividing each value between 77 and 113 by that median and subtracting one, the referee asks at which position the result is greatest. 107 N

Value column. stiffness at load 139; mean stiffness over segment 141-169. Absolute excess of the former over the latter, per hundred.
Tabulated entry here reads 0.225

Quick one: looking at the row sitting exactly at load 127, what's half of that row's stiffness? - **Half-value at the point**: 156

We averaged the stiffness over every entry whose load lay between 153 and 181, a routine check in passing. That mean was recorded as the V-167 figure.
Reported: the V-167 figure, 313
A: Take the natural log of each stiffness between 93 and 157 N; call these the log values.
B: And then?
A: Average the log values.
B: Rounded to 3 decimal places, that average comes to 5.801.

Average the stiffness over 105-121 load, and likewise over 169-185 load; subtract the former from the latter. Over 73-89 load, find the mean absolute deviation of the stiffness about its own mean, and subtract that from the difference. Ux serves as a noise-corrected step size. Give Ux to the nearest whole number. -53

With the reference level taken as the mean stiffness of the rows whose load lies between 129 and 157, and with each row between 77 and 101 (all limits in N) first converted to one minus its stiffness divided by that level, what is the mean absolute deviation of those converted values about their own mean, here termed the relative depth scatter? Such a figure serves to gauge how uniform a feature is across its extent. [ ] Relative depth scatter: 0.020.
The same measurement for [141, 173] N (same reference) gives 0.030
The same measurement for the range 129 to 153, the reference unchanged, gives 0.029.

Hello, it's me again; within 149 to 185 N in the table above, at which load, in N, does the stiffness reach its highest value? 155 N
